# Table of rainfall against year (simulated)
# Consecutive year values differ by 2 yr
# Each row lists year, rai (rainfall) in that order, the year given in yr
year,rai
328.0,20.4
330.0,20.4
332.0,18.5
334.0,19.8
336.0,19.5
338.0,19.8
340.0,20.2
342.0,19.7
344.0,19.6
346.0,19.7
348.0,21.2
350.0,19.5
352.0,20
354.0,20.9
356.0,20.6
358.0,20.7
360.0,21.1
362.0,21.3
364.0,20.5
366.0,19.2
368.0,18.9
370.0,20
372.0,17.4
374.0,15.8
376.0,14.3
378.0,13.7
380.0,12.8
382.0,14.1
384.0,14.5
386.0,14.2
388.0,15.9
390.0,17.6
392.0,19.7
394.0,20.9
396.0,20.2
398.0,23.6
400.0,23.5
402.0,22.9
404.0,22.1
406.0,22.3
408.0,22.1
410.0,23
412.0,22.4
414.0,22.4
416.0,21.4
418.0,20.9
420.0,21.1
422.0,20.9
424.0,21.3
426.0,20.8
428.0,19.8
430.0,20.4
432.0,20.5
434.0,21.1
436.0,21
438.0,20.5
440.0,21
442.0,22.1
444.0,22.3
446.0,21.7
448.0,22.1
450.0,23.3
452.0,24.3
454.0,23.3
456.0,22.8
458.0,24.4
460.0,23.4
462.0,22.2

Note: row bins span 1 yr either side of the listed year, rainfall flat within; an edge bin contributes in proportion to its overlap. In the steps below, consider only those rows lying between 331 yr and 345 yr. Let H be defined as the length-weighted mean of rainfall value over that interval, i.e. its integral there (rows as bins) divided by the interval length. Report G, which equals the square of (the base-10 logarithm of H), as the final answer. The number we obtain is 1.67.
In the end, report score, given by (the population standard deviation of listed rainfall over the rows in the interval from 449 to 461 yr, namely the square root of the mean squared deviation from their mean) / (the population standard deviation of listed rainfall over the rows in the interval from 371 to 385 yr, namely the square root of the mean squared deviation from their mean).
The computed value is 0.4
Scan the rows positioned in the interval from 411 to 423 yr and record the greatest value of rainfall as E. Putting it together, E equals 22.4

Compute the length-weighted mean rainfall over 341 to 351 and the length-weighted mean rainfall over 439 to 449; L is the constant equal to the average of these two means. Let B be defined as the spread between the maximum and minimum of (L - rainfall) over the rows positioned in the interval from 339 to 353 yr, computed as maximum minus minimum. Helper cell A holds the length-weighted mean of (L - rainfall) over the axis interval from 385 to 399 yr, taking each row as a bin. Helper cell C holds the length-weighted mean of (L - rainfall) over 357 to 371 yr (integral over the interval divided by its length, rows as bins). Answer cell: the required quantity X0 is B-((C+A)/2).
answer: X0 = 0.4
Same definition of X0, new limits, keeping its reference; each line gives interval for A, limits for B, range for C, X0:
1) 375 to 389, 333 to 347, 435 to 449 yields -2.3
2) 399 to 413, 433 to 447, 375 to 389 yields -0.7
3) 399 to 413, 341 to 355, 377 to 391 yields -0.5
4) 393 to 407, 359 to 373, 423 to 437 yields 4.5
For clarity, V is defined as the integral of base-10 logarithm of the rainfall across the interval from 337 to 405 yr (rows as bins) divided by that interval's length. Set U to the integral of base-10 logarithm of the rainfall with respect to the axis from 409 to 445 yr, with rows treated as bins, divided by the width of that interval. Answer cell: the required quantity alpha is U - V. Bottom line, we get 0.05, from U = 1.33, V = 1.27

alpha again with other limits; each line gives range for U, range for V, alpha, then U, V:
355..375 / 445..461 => -0.08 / 1.29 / 1.36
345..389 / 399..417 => -0.10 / 1.25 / 1.35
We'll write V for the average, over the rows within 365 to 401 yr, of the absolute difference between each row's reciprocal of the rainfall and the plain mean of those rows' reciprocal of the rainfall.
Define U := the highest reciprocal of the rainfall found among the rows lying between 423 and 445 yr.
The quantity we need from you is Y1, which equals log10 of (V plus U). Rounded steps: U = 0.051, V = 0.010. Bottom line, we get -1.22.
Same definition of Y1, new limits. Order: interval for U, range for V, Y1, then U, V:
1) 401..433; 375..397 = -1.22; 0.051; 0.009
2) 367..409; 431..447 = -1.10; 0.078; 0.001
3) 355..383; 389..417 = -1.09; 0.078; 0.003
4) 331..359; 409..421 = -1.26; 0.054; 0.002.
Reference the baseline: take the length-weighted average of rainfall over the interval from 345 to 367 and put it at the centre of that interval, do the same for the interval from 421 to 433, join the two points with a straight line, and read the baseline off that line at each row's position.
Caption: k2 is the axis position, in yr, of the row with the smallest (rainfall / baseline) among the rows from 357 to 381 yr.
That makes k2 380.0 yr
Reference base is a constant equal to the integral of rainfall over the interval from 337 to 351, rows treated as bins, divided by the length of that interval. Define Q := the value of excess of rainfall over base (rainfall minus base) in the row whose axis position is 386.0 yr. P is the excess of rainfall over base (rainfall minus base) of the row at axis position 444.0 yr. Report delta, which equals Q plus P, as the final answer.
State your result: -3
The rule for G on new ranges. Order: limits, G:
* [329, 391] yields 1.60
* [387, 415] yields 1.77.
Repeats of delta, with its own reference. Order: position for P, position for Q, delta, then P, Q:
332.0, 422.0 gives -1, -1.5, 1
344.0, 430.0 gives 0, -0.4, 0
